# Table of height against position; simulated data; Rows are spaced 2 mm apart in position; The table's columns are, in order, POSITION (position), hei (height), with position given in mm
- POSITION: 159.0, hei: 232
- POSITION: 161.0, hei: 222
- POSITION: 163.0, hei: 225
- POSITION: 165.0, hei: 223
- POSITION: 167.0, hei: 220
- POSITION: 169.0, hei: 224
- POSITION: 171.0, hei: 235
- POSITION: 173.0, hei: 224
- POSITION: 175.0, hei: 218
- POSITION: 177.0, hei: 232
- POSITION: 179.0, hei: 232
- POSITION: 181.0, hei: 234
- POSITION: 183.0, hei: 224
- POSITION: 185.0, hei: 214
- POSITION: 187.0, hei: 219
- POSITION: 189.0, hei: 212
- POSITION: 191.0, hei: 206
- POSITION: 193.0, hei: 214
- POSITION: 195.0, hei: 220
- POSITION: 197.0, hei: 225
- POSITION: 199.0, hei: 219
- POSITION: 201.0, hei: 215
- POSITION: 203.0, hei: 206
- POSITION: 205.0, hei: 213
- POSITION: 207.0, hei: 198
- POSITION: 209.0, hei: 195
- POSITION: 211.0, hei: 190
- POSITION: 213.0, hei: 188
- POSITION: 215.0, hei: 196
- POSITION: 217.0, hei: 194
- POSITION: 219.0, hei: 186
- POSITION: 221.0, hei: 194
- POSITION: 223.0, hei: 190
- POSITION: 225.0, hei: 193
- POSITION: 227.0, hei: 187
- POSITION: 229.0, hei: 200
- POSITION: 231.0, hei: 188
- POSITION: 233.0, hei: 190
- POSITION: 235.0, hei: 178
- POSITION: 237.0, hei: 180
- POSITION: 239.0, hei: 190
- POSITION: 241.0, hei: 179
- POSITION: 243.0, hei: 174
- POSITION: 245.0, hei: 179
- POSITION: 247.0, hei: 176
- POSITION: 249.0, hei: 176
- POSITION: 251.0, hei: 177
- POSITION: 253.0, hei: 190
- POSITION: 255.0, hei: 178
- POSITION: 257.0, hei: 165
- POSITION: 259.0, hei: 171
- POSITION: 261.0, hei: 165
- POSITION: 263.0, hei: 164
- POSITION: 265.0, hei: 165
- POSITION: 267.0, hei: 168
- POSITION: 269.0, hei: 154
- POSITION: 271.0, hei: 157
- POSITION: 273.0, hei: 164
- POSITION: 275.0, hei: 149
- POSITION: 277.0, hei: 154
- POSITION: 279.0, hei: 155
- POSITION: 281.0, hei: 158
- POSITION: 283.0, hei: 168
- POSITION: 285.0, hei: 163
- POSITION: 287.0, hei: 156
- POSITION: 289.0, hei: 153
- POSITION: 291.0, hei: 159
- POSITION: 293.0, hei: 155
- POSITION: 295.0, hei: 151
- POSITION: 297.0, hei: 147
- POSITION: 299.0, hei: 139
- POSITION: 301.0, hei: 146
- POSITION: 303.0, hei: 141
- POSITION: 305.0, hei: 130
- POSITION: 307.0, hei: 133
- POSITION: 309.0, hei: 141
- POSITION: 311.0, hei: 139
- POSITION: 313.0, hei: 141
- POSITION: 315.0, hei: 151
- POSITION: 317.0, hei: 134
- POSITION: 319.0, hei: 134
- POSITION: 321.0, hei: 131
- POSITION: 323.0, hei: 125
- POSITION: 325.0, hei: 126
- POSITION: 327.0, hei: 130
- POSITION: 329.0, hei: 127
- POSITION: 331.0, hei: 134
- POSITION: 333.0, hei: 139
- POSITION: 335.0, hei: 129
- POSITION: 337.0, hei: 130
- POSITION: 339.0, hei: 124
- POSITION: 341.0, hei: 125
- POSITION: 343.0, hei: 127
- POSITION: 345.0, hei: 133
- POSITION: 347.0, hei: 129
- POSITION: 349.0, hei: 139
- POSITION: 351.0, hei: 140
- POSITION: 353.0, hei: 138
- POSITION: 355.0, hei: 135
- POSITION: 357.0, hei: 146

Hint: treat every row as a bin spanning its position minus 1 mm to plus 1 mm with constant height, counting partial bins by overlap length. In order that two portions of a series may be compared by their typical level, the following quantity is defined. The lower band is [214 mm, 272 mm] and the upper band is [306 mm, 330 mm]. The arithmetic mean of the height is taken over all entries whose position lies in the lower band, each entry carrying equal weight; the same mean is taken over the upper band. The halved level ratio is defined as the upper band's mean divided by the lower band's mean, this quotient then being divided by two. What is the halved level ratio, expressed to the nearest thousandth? 0.374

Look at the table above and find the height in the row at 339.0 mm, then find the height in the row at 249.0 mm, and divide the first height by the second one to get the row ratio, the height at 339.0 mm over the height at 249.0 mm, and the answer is 0.70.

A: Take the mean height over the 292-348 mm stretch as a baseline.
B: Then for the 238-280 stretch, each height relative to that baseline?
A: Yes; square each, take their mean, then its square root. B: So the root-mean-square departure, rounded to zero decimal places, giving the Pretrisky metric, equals 35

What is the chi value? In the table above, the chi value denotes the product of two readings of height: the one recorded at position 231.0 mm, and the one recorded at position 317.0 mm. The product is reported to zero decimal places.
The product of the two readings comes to 25192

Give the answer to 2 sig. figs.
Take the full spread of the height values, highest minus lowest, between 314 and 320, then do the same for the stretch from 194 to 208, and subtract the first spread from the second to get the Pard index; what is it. 10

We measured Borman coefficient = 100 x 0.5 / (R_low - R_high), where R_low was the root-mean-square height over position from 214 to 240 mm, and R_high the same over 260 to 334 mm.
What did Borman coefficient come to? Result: 1.2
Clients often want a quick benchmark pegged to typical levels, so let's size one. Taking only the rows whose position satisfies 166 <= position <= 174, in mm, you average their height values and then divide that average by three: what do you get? 75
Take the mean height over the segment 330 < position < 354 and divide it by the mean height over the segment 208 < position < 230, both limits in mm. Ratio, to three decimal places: 0.688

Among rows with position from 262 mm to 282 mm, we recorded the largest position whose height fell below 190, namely 281.0 mm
